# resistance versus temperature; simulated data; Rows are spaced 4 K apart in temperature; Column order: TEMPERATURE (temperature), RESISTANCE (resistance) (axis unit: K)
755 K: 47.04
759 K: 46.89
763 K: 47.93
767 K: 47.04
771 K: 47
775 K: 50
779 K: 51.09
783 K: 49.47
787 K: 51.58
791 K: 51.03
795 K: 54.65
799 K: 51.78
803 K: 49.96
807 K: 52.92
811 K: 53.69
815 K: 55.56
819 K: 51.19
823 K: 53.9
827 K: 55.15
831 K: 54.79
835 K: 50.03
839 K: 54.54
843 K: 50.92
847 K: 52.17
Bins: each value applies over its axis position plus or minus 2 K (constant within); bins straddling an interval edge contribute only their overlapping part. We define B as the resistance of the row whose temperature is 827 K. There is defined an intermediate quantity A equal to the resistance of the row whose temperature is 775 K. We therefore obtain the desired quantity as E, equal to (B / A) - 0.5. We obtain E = 0.60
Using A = 50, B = 55.15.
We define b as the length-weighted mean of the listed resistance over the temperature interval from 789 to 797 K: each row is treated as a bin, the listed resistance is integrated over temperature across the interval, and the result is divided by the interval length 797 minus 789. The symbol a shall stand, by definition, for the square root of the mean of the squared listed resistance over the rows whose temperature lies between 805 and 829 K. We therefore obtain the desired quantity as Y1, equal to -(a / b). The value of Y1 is -1.02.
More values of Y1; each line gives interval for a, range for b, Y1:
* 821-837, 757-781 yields -1.11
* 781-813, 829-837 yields -0.99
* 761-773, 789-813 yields -0.90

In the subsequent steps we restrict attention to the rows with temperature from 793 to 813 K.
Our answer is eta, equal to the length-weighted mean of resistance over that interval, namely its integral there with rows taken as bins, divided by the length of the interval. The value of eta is 52.6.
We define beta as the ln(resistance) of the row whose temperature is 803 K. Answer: 3.91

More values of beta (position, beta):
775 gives 3.91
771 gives 3.85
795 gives 4.00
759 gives 3.85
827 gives 4.01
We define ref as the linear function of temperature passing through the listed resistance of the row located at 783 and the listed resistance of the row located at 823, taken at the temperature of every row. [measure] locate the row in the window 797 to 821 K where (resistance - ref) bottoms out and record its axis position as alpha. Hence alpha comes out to 819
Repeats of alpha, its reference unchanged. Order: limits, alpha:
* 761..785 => 771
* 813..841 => 835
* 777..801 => 783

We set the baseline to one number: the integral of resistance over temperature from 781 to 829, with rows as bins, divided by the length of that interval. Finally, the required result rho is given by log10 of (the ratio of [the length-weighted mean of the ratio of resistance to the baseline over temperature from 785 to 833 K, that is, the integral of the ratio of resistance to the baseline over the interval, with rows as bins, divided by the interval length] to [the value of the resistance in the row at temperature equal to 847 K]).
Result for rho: -1.714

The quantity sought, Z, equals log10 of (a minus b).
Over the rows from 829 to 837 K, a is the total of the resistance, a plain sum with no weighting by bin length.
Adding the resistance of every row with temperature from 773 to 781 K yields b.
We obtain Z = 0.6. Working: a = 105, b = 101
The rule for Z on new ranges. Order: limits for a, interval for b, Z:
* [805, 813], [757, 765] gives 1.1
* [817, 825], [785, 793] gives 0.4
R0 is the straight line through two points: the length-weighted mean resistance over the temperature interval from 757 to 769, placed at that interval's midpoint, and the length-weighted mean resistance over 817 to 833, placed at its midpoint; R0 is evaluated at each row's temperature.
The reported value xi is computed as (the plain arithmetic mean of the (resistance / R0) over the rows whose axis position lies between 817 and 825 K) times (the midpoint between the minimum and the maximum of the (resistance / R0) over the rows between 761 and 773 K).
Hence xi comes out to 0.98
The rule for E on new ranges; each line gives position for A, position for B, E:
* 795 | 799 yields 0.45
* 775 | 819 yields 0.52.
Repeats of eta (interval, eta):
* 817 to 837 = 53.0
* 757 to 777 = 47.8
